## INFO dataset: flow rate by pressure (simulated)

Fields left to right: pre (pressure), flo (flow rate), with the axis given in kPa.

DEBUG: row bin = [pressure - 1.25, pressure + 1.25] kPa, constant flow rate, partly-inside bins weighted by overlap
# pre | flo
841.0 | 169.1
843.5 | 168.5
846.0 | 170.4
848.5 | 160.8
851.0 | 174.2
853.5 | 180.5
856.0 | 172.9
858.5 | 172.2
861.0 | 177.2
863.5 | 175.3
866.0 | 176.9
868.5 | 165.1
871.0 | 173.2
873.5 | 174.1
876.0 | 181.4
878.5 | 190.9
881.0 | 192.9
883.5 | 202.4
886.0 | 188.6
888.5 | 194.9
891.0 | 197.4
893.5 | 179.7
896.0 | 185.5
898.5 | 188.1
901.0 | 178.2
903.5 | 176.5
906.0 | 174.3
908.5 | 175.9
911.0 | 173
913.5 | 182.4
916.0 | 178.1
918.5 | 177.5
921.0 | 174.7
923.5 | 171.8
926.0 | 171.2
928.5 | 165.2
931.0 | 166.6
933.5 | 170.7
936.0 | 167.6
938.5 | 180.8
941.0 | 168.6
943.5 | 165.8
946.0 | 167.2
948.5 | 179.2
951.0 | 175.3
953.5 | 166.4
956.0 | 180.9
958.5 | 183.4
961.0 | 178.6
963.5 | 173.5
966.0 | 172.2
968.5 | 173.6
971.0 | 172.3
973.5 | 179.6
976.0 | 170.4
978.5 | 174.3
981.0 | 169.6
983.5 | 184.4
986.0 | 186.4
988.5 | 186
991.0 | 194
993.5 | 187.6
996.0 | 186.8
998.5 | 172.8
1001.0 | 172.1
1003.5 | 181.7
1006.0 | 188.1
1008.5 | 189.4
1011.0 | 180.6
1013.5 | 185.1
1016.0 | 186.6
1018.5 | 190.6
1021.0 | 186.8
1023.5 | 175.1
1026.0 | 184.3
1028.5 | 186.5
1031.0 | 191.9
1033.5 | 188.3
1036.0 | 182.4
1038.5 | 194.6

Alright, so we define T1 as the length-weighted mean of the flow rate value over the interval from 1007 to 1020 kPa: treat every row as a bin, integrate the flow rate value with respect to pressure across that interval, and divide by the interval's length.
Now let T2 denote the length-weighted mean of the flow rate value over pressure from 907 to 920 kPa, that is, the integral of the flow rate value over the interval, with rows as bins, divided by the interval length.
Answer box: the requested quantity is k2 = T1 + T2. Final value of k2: 364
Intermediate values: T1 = 186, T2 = 177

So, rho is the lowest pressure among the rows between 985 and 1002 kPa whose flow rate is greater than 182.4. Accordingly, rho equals 986.0 kPa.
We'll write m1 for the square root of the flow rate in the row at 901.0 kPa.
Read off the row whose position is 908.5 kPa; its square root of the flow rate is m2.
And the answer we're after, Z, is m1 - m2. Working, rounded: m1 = 13.35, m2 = 13.26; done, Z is 0.09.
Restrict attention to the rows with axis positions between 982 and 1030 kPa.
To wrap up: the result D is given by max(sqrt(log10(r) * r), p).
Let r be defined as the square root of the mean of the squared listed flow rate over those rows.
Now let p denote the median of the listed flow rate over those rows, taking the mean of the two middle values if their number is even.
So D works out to 186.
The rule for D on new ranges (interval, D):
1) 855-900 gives 181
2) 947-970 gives 175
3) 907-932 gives 174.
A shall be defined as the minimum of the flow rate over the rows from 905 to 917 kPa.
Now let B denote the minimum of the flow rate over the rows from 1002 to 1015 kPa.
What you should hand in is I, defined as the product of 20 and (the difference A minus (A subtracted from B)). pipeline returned 3308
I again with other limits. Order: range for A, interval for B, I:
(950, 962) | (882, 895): 3062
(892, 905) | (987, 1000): 3604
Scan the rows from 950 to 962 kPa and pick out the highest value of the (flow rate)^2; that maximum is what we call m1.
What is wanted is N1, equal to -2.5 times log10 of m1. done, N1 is -11.3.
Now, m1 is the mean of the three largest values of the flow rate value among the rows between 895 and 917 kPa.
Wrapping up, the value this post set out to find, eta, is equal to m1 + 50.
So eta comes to 235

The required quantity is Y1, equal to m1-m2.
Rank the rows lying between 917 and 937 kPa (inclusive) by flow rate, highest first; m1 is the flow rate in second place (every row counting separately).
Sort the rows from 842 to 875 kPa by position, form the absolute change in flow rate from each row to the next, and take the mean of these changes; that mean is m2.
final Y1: 169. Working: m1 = 174.7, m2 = 5.7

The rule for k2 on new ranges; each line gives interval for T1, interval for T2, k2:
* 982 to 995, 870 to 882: 370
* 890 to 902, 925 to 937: 354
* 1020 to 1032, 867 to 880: 362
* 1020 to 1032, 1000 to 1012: 367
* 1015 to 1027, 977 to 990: 365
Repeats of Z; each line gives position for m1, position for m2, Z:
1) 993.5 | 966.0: 0.57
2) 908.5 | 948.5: -0.12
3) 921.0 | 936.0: 0.27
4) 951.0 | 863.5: 0.00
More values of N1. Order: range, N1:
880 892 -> -11.5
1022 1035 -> -11.4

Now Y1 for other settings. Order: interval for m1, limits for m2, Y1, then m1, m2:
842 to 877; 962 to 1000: 175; 180.5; 5.4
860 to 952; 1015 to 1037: 192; 197.4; 5.7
